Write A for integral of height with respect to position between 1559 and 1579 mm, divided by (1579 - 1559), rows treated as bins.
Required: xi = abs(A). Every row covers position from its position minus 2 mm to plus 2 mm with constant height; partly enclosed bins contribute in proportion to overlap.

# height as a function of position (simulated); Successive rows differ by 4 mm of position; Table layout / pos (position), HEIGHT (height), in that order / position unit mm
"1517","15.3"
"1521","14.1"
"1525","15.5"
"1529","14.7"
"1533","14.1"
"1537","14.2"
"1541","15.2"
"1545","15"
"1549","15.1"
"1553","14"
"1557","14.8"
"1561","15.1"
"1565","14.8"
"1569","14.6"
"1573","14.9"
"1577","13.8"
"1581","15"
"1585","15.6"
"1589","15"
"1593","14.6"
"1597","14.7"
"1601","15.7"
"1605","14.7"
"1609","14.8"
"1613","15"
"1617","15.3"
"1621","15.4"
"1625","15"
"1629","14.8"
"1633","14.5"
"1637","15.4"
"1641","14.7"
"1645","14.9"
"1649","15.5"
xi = 14.6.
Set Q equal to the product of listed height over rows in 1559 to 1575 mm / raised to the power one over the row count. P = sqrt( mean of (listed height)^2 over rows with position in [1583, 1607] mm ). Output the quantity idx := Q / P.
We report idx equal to 0.99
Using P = 15.1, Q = 14.85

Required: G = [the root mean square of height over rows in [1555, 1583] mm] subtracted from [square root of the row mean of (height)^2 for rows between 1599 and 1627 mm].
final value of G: 0.41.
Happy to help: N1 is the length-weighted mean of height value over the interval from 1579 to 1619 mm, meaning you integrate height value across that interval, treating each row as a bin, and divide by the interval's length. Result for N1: 15.0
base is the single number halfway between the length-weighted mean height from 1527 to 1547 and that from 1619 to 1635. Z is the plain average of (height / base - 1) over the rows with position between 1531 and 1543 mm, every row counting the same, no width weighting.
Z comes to -0.02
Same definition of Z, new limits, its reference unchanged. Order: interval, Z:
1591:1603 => 0.01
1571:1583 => -0.01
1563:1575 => 0.00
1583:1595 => 0.02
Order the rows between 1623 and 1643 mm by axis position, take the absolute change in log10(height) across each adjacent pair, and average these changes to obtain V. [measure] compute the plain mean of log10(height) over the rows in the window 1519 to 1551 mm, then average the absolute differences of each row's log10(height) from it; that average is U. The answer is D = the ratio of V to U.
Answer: 1.1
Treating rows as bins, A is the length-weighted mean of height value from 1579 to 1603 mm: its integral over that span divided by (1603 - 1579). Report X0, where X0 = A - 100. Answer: -84.9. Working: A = 15.1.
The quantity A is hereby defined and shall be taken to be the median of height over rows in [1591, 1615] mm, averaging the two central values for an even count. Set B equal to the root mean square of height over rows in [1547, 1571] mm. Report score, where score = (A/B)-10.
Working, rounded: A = 14.75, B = 14.7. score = -9.00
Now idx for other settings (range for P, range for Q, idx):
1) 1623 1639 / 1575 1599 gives 0.99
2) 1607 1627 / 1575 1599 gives 0.98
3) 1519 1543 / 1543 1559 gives 1.01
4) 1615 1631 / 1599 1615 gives 0.99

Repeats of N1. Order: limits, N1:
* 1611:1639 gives 15.1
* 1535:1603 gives 14.8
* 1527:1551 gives 14.7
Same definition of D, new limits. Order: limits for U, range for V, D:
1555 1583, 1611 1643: 1.4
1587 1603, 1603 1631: 0.6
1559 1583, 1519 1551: 1.8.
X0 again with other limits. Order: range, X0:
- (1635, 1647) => -85.0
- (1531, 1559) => -85.4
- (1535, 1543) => -85.3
